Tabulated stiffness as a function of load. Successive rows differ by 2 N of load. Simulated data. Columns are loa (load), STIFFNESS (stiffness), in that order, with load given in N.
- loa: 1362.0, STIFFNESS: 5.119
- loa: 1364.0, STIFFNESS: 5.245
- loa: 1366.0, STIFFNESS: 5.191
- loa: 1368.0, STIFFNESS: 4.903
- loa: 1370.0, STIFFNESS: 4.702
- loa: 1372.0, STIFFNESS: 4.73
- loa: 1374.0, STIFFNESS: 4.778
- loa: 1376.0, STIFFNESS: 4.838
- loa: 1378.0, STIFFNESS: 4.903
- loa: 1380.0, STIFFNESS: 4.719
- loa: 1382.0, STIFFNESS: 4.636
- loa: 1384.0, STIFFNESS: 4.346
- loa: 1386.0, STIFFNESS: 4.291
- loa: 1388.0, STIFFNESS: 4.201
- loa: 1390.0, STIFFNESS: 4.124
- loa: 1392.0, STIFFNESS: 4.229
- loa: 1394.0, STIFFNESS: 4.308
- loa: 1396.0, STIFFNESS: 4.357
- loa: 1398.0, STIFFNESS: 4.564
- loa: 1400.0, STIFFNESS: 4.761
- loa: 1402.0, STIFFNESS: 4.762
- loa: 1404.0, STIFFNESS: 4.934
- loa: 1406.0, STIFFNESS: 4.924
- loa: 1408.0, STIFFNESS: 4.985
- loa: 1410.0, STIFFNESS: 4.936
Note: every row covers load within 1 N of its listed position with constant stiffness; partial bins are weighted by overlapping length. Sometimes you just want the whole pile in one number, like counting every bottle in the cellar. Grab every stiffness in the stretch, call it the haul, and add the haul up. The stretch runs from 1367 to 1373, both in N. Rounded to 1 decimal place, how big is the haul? 14.3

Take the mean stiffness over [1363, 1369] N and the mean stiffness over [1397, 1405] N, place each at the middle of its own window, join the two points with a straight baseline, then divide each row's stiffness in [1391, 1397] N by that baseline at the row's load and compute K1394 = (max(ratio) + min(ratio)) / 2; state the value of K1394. 0.889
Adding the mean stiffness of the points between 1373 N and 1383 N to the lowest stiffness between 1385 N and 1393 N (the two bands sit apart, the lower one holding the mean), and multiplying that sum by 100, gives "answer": 890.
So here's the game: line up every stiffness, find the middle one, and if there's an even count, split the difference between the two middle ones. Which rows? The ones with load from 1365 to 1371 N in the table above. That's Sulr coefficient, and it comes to 4.9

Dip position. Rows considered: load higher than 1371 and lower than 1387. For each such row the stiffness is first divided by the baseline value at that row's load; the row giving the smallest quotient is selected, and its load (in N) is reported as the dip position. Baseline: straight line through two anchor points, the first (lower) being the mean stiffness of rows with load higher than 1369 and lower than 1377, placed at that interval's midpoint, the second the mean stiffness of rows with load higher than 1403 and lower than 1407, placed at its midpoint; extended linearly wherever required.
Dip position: 1386.0 N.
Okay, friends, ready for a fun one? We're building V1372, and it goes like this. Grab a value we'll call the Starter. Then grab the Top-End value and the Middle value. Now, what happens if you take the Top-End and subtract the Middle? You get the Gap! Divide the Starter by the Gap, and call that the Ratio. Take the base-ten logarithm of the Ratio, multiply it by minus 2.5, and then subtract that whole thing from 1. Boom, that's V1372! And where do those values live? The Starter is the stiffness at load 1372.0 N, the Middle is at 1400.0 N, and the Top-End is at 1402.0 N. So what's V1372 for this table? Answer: 10.2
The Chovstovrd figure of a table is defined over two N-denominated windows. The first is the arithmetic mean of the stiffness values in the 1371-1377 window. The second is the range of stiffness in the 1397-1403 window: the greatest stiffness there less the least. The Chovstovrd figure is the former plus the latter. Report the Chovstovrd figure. 4.98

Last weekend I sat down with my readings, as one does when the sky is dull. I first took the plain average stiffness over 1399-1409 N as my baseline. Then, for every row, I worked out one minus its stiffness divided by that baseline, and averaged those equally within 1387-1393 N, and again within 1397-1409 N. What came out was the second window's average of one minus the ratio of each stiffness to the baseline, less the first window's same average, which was -0.131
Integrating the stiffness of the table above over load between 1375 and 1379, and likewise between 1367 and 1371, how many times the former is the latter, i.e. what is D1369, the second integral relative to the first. 0.99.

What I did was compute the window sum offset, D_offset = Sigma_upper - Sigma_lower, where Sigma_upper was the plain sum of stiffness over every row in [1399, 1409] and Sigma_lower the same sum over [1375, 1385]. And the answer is 0.92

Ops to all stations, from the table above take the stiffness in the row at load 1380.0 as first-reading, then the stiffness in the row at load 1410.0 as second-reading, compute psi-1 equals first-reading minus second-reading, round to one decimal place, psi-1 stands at -0.2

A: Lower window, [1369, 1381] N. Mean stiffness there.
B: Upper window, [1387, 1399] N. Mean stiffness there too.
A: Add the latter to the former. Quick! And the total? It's 9.1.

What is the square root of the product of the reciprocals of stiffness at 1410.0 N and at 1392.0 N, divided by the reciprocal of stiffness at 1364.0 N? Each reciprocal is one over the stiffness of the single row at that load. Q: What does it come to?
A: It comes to 1.15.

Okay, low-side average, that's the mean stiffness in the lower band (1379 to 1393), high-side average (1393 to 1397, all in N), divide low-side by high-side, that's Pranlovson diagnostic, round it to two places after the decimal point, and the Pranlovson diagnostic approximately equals 1.01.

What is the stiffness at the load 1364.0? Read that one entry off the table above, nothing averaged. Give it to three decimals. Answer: 5.245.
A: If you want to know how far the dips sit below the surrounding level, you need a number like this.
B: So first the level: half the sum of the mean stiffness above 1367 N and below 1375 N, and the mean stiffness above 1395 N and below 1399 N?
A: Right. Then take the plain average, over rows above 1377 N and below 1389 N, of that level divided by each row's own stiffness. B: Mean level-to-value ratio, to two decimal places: 1.03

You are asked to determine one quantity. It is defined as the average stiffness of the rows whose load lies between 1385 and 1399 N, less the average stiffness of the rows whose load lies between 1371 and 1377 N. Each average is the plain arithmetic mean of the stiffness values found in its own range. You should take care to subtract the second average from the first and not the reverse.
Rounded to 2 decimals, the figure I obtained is -0.49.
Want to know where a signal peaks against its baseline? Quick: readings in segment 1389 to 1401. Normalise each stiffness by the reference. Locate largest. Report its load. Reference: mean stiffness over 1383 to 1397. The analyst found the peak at 1400.0 N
